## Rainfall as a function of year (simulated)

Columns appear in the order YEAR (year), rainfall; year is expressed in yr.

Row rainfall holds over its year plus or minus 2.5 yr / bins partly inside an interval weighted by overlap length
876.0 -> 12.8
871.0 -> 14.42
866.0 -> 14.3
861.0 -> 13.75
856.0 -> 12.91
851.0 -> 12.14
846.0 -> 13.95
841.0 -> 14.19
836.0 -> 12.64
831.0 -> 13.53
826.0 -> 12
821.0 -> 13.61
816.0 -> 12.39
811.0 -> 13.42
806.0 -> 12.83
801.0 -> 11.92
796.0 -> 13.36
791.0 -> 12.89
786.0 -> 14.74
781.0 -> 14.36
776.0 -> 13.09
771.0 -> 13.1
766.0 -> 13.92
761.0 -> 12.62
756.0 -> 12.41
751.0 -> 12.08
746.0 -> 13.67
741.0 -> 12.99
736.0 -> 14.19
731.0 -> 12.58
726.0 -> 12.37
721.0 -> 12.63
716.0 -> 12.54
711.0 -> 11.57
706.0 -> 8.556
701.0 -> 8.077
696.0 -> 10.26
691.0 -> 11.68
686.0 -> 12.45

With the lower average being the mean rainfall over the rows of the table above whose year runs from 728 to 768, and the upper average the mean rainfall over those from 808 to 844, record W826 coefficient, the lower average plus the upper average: 26.2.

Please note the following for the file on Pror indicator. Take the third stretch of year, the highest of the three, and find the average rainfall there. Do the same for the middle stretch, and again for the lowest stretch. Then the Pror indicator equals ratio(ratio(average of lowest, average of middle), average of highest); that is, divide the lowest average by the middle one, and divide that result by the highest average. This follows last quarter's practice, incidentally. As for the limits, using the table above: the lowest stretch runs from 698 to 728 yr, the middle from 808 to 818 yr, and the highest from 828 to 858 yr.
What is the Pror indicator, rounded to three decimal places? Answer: 0.064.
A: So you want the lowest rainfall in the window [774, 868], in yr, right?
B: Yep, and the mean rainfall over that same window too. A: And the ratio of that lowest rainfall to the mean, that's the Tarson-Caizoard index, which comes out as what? 0.90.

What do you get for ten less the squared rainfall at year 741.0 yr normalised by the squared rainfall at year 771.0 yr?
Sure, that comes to 9.0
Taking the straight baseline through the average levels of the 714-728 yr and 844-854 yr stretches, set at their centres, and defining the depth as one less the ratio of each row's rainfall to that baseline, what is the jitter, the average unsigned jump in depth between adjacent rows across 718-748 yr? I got 0.063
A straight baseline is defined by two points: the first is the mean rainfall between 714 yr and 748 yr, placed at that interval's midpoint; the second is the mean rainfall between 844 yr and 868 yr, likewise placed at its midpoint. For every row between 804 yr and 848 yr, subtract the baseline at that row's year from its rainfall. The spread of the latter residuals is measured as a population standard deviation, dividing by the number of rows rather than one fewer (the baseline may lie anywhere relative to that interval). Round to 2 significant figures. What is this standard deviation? 0.68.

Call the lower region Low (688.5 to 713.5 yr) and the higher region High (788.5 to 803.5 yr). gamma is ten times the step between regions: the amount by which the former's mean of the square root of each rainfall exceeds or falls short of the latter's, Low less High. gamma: -4.1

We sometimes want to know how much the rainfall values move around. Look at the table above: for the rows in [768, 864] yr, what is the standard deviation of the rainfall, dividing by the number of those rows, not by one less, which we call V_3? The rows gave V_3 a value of 0.78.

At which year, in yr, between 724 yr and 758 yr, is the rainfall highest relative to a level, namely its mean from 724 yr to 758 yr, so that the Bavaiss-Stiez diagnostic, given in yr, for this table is 736.0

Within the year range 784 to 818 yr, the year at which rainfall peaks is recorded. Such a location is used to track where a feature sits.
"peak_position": 786.0 yr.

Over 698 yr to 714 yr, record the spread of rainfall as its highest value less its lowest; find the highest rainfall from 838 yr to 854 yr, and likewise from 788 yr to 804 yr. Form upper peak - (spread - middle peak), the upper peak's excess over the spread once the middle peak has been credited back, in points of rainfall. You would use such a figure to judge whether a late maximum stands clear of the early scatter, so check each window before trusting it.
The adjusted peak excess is 24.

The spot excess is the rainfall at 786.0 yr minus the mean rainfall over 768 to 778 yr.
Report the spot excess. 1.6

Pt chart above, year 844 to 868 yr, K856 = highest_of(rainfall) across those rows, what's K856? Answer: 14.3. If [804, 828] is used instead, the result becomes 13.61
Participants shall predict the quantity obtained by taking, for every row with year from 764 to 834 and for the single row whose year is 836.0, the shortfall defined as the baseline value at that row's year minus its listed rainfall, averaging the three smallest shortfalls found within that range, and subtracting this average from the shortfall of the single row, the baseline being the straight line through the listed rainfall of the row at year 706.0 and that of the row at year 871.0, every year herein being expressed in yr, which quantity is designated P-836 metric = 3.8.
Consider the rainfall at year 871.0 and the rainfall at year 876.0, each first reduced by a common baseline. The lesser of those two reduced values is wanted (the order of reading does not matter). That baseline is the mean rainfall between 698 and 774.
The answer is 0.6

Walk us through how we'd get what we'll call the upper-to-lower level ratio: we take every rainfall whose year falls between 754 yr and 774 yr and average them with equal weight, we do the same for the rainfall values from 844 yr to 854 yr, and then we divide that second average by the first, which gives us 1.00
